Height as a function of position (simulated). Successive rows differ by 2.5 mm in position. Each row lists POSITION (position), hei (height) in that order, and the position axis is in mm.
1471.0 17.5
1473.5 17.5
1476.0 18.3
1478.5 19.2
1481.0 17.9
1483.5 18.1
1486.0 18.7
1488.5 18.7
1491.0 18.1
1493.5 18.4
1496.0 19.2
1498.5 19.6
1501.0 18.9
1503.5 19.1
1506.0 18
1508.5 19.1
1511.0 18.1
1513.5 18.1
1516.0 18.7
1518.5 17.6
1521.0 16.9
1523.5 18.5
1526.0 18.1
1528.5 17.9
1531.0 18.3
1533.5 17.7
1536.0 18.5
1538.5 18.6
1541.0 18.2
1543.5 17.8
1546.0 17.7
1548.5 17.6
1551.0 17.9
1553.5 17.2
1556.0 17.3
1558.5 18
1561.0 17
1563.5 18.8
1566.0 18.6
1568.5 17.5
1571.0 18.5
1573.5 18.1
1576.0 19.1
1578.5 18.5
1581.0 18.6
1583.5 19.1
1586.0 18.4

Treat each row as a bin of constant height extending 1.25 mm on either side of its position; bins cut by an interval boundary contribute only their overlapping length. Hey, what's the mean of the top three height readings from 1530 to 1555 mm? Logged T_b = 18.5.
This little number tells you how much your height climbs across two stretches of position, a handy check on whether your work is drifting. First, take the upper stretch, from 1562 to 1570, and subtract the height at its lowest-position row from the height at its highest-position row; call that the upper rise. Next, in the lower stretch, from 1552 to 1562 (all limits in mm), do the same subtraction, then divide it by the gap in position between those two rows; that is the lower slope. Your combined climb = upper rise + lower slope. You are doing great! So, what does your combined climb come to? -1.3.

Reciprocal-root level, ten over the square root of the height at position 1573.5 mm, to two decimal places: 2.35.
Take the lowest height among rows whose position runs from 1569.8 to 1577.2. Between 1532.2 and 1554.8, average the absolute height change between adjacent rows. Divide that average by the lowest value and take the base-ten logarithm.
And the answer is -1.70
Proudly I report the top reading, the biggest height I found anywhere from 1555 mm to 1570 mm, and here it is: 18.8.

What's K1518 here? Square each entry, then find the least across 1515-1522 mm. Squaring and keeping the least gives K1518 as 286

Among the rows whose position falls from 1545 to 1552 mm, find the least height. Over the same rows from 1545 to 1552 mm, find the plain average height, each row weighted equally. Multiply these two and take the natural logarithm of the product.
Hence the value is 5.74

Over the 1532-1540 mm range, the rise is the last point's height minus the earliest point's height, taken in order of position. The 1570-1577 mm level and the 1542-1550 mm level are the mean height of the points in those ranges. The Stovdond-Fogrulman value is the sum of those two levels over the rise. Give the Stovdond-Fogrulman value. 40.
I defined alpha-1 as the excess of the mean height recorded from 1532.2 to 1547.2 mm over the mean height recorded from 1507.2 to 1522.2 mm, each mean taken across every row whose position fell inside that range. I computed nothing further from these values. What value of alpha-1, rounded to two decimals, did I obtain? 0.00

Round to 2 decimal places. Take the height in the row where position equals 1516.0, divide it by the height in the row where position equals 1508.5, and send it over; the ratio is 0.98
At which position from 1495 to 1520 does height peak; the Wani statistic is 1498.5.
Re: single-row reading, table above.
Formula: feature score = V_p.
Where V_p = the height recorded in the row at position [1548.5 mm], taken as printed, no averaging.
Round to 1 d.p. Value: 17.6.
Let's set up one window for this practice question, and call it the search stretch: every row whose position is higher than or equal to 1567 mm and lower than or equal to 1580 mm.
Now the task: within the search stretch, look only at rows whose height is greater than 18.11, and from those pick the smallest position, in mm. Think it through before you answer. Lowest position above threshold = 1571.0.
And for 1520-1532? 1523.5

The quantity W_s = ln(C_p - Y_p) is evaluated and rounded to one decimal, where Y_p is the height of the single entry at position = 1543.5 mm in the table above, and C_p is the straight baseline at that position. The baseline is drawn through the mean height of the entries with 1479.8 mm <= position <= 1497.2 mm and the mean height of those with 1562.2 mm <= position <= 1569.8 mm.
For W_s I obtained -0.6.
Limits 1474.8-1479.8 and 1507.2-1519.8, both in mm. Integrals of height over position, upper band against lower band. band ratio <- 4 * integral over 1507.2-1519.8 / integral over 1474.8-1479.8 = 9.8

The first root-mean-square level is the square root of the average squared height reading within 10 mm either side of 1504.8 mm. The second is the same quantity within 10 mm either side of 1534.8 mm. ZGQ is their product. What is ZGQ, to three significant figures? 341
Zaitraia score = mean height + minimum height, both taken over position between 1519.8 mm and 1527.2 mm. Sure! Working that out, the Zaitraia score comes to 34.7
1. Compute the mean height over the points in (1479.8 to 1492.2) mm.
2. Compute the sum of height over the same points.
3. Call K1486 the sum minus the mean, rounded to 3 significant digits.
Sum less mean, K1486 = 73.2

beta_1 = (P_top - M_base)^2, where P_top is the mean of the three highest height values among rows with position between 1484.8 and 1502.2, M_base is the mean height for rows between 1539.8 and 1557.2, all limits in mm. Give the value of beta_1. 2.4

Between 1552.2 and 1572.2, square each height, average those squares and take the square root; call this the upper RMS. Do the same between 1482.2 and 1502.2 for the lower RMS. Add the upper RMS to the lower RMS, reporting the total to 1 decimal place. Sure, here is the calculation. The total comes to 36.6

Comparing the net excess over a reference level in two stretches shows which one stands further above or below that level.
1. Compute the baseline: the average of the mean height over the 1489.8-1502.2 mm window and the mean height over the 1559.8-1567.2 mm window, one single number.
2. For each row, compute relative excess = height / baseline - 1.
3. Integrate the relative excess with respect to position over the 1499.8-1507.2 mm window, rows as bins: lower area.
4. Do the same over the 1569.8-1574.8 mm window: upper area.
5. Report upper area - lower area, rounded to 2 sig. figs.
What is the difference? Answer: -0.12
